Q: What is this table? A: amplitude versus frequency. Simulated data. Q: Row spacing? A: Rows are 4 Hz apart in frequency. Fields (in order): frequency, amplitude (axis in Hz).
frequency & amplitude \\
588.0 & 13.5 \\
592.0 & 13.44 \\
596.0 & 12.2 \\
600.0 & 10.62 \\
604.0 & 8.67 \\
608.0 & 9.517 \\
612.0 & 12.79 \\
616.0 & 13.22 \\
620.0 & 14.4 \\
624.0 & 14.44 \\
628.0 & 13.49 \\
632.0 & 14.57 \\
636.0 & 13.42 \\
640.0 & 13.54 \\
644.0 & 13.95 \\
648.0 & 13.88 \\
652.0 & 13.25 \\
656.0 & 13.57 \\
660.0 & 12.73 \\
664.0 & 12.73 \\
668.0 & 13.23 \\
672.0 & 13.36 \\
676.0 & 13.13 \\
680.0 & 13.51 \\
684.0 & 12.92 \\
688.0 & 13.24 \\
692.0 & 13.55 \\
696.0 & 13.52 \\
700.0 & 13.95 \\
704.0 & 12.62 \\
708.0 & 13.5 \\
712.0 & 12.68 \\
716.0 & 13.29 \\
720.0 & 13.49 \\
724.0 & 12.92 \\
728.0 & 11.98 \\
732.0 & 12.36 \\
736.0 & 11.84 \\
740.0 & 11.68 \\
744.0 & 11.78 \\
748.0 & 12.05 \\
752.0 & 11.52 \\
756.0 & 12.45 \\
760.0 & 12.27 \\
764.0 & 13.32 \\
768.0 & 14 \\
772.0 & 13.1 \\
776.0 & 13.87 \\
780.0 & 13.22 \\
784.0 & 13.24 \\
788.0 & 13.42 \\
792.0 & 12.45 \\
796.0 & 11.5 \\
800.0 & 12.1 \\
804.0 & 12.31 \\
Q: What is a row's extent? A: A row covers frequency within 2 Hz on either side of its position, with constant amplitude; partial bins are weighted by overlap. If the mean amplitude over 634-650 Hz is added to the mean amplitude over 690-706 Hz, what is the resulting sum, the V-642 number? 27.1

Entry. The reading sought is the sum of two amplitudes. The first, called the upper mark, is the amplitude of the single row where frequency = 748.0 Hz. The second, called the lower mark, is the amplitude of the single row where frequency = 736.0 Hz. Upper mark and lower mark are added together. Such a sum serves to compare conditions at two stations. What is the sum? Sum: 23.9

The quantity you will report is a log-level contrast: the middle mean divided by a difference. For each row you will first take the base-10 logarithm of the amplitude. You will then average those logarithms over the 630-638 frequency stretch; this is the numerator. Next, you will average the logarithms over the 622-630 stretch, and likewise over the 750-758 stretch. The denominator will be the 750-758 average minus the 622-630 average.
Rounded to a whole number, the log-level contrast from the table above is -17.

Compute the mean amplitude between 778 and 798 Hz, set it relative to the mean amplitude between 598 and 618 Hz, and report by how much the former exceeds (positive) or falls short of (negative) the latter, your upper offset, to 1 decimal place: 1.8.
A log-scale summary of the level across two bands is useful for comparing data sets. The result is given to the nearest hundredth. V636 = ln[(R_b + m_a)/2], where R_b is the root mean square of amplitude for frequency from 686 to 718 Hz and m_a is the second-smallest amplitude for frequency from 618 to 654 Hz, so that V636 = 2.59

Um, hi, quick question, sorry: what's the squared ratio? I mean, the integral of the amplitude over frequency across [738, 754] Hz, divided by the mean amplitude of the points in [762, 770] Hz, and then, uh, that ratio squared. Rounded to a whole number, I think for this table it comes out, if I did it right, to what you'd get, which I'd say 190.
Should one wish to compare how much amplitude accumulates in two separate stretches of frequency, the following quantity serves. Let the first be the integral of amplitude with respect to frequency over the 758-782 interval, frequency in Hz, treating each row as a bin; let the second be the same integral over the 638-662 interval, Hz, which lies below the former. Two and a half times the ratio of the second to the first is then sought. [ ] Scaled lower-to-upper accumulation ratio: 2.54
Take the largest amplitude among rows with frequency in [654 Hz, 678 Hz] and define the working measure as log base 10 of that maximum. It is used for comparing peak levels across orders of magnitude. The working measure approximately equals 1.13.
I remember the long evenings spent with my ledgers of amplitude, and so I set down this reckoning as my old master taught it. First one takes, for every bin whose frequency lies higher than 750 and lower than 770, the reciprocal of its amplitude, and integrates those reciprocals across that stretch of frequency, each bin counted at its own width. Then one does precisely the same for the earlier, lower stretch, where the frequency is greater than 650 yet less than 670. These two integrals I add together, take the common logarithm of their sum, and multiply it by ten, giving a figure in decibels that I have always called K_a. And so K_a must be 4.9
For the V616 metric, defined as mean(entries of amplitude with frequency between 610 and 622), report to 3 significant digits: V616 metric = 13.5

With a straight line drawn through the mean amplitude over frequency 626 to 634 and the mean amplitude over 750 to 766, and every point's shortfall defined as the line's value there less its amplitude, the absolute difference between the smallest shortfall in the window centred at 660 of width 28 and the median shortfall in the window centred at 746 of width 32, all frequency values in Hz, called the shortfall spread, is 0.7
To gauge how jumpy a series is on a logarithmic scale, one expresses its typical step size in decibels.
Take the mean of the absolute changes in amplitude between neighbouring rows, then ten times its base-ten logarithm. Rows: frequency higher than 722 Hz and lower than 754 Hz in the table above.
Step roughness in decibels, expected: -3.8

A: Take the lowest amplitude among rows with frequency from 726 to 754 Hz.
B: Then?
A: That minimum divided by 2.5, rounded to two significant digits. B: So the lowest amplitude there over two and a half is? 4.6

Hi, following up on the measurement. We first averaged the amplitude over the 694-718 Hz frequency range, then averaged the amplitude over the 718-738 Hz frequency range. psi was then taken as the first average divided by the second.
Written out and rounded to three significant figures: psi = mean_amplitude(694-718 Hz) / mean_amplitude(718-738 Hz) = 1.06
